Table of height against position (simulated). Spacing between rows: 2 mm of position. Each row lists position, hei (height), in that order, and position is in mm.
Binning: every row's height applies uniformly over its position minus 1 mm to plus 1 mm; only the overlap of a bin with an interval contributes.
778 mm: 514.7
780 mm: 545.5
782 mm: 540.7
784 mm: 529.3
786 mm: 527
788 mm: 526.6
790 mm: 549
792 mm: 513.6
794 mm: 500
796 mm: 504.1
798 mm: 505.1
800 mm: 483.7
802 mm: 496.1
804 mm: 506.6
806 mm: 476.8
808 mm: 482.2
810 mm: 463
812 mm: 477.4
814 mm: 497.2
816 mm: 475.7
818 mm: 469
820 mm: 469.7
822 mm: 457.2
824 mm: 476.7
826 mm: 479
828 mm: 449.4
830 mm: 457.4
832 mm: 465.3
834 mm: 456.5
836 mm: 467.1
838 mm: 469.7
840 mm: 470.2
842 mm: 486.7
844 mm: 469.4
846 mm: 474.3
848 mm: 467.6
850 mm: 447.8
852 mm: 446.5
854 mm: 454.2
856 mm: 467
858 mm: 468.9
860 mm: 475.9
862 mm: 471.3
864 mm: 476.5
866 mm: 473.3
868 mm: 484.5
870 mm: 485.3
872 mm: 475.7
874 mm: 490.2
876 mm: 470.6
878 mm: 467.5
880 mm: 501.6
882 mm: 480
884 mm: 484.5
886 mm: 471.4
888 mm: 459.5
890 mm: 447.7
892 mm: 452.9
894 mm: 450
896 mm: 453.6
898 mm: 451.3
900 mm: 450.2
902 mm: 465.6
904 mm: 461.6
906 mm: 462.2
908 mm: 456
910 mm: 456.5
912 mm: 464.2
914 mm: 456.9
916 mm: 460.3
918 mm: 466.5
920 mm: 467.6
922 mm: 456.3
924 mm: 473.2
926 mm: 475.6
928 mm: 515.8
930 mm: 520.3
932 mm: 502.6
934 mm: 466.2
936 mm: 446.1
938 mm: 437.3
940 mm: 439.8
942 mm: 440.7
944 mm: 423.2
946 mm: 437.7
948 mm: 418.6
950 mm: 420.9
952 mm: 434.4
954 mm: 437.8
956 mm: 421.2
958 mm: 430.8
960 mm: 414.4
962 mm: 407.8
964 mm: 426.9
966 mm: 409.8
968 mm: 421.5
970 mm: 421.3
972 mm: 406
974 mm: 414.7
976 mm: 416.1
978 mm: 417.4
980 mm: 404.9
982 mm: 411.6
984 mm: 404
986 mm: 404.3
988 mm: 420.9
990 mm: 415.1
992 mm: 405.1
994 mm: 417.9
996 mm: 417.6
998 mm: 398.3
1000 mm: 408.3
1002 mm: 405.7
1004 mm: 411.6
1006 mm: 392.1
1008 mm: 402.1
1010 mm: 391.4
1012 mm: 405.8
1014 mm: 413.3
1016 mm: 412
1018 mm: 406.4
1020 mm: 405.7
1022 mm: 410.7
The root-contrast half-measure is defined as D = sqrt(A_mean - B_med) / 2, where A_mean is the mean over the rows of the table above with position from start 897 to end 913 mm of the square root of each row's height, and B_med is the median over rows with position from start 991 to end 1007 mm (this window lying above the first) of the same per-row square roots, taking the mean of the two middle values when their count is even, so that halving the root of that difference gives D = 0.56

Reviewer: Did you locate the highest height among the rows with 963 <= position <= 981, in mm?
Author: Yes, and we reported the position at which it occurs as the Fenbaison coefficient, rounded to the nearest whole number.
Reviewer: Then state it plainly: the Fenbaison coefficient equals 964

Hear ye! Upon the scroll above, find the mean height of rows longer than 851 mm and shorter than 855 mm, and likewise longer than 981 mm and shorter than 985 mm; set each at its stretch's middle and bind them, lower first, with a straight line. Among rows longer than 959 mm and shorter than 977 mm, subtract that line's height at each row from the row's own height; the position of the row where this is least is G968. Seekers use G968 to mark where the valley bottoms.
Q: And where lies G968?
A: 962 mm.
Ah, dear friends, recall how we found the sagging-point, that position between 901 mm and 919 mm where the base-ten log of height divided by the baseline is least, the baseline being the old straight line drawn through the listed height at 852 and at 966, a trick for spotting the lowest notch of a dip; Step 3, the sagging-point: 908 mm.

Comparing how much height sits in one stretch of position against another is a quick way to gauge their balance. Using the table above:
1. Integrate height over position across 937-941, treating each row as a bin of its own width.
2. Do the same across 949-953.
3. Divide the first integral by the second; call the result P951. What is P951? 1.03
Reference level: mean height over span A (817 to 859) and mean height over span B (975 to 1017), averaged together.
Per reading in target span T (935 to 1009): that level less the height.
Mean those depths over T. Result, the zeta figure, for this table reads 19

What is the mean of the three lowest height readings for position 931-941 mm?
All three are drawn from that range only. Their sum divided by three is 441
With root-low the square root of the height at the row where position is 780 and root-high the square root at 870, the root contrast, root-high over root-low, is 0.943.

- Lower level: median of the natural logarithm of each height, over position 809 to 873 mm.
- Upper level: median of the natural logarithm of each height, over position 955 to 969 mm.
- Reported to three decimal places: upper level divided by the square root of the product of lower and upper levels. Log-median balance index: 0.991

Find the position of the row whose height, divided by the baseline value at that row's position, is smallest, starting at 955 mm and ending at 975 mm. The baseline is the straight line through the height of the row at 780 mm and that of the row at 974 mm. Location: 962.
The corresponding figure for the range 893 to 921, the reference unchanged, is 894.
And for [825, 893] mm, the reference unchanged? 828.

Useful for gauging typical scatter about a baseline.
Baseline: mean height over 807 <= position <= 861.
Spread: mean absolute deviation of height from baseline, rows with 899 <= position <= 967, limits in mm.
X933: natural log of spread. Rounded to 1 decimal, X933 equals 3.3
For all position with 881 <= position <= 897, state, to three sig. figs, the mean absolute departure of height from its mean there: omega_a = 12.1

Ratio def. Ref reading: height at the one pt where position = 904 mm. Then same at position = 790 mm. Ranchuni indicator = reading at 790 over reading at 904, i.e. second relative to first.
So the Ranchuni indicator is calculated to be 1.19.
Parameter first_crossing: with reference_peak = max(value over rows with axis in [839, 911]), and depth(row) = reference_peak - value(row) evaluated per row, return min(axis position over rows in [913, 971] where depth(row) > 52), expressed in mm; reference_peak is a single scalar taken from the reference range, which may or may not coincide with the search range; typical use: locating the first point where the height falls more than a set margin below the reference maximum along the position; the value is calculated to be 936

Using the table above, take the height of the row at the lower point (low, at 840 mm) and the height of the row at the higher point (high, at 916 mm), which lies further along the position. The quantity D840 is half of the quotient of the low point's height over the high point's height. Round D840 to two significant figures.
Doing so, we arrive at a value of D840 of 0.51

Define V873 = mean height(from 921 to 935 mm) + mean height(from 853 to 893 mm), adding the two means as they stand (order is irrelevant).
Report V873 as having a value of 960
